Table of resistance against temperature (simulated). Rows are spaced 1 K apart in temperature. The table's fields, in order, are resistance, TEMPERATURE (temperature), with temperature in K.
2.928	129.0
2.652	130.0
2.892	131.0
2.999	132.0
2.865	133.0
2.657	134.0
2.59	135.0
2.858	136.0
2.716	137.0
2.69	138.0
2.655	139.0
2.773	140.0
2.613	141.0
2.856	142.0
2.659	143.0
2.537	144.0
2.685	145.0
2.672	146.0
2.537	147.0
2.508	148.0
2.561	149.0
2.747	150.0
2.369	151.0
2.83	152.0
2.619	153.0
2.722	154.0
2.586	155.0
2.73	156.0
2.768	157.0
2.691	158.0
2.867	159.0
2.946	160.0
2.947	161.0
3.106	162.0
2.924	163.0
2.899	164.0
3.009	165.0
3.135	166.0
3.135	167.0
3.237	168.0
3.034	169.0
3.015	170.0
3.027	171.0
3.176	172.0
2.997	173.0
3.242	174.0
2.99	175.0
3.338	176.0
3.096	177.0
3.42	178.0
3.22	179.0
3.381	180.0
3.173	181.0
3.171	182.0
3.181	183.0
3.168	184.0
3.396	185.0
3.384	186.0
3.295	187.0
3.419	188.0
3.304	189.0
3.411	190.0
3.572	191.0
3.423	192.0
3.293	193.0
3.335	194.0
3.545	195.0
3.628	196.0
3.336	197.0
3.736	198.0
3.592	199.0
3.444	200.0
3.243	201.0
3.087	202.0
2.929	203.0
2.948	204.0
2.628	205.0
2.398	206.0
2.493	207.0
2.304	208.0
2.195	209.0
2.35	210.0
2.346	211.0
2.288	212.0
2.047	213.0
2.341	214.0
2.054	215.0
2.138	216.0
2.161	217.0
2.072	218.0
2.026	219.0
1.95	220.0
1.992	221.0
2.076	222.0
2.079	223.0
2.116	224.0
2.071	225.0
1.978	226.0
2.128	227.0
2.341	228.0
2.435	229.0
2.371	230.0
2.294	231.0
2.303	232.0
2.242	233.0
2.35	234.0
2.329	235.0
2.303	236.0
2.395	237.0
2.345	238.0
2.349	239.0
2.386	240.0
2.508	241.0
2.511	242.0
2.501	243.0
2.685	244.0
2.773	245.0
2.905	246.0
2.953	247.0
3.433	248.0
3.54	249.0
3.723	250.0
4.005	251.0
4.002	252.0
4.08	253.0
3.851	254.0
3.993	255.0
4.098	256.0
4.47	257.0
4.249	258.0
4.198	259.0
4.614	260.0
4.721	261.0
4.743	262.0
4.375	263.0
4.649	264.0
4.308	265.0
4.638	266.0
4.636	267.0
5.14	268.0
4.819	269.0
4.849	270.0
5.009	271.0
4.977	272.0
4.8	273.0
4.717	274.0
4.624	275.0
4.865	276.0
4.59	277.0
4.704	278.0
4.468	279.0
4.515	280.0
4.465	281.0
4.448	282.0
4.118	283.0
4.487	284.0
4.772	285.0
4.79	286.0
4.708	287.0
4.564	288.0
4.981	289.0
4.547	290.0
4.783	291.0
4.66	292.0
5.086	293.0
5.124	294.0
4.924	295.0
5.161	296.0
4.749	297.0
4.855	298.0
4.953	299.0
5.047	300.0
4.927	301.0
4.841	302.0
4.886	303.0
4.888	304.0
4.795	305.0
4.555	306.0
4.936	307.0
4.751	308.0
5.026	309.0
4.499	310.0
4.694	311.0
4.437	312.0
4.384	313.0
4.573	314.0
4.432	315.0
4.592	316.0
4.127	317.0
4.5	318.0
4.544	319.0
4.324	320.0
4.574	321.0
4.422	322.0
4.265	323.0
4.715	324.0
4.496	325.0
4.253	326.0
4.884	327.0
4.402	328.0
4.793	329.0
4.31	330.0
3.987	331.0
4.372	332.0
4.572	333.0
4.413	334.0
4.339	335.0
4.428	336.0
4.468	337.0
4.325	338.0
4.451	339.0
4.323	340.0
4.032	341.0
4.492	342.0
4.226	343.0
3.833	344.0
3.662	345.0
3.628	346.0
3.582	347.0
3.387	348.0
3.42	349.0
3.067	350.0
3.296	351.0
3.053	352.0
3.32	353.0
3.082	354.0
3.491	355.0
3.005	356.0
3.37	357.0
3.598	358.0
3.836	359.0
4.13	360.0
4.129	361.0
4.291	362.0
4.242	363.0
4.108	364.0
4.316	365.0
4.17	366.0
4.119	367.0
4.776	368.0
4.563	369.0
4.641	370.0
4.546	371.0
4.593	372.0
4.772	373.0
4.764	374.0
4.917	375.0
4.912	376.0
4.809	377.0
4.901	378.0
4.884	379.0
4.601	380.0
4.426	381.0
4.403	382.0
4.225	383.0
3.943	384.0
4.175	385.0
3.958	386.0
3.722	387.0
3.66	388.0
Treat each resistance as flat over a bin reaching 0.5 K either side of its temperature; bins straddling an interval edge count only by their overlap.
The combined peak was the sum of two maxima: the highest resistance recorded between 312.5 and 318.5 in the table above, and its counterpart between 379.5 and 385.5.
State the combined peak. 9.2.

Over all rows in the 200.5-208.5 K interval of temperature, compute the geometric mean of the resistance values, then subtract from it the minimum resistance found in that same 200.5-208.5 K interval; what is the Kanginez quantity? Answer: 0.43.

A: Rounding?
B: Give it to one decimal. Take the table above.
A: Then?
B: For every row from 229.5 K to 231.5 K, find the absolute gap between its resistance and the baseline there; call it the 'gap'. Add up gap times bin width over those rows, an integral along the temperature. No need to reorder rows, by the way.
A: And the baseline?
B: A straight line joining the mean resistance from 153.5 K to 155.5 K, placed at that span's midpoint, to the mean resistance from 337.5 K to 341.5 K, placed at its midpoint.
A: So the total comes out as 2.0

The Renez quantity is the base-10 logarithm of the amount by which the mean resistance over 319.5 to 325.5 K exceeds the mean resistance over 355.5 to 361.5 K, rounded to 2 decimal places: -0.10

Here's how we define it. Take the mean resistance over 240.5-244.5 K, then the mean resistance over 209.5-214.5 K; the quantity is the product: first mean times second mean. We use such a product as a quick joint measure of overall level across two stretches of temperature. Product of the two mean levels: 6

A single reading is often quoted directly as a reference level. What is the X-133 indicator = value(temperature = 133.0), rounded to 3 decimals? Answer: 2.865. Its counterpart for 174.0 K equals 3.242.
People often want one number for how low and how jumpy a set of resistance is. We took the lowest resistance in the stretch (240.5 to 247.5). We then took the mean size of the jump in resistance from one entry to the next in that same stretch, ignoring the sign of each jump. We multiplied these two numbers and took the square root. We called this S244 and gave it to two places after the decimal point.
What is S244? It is 0.44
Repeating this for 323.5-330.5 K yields 1.32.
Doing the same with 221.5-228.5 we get 0.42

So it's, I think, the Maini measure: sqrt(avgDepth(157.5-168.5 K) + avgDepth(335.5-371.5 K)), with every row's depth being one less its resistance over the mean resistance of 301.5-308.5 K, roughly 0.75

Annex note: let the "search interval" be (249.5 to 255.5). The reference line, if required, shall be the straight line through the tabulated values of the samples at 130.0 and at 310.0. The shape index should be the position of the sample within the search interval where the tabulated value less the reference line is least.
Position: 250.0 K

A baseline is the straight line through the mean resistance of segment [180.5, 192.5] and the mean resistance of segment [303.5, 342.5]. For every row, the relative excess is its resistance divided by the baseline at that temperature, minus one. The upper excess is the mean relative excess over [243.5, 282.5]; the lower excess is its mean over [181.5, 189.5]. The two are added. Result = 0.1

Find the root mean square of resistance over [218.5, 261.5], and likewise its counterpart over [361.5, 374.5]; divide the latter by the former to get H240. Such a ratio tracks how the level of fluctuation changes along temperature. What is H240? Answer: 1.5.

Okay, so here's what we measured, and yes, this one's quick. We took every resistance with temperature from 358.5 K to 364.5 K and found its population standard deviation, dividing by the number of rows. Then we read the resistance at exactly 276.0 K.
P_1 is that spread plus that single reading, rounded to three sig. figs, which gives 5.01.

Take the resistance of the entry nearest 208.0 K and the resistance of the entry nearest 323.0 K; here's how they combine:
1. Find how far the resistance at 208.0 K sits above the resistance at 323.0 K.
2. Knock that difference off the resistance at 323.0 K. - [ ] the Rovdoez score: 6.2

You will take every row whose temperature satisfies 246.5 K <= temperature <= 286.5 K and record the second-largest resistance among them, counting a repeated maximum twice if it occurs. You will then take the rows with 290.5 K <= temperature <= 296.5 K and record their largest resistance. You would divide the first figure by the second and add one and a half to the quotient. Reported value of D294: 2.5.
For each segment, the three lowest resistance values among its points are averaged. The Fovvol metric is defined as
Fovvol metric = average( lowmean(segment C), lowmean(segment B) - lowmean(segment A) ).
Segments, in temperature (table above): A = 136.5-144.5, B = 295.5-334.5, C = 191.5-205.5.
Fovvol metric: 2.18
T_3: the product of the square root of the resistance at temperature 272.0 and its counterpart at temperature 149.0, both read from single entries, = 3.6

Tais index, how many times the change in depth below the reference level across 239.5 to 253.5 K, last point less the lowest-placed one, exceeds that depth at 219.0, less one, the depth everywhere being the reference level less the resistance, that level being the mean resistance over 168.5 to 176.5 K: -2.6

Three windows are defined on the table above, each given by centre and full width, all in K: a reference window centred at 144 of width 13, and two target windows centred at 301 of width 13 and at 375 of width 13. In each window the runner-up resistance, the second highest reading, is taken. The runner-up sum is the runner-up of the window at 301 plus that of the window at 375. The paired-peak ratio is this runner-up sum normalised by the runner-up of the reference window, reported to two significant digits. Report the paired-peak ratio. 3.6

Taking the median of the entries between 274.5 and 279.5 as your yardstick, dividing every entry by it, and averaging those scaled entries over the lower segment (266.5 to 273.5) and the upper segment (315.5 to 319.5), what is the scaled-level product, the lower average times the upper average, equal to 1.0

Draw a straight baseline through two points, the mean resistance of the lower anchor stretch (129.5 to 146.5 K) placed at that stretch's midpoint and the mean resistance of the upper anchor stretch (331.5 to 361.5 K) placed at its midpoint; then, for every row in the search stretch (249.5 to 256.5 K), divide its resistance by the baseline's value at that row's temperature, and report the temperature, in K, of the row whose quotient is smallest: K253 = 250.0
